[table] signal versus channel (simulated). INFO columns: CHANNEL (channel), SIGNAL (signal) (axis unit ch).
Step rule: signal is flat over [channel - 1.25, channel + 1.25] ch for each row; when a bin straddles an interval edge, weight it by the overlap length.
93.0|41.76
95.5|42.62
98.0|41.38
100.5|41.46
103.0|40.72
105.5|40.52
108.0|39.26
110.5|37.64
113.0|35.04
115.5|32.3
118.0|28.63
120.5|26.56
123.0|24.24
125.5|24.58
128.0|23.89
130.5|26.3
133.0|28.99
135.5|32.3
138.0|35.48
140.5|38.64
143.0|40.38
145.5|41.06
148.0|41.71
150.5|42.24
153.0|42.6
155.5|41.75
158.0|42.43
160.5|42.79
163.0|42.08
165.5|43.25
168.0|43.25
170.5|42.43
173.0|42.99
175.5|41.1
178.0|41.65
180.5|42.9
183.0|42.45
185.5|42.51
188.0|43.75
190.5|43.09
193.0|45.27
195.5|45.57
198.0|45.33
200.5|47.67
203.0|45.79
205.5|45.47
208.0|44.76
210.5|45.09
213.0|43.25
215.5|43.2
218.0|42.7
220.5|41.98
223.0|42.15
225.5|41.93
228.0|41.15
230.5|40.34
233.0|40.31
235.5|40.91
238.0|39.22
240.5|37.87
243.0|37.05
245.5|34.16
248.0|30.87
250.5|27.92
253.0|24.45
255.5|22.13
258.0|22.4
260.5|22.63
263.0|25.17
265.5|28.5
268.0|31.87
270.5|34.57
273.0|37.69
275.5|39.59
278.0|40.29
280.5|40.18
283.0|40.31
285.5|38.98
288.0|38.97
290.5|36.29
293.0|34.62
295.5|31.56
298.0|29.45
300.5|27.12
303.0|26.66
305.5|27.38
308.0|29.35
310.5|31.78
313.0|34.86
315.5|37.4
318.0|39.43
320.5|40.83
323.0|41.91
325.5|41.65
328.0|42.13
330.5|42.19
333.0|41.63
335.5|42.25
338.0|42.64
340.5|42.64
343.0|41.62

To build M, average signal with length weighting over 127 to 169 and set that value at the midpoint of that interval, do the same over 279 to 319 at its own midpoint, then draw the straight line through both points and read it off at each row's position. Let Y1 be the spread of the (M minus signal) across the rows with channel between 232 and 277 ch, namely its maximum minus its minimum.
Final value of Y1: 18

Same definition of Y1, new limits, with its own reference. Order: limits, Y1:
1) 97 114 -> 6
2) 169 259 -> 24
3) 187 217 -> 5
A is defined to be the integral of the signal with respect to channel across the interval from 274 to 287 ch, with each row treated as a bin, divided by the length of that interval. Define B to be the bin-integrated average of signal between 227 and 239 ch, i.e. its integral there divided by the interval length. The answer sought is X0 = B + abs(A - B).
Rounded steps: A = 40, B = 40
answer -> 41.0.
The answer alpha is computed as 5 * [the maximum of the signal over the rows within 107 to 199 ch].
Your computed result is 228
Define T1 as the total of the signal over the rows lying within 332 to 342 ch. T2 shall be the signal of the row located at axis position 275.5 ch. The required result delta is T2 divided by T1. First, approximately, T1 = 169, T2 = 39.59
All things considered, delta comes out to 0.23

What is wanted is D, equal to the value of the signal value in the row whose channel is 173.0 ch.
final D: 42.99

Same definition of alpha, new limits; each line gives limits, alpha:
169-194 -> 226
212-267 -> 216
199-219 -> 238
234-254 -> 205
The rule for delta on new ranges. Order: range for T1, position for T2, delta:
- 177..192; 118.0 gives 0.11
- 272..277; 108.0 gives 0.51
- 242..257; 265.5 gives 0.16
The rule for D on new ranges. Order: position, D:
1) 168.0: 43.25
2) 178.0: 41.65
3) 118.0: 28.63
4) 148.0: 41.71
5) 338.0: 42.64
